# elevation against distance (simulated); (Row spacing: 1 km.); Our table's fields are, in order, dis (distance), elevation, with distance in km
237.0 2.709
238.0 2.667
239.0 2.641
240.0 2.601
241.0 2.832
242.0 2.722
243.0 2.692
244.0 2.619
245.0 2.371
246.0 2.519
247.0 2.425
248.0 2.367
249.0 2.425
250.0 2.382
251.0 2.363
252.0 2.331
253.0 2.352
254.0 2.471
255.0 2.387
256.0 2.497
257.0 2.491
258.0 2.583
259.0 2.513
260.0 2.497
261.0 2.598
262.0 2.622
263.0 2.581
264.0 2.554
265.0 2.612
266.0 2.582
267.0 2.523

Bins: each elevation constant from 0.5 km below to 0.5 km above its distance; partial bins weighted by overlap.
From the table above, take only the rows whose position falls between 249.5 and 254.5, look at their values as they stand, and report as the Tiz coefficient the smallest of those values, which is 2.331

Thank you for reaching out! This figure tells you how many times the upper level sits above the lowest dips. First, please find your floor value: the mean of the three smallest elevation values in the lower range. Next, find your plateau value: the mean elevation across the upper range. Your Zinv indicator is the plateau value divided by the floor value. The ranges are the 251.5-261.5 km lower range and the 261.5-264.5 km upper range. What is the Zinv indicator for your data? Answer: 1.10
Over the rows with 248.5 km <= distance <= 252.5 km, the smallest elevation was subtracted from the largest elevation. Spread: 0.09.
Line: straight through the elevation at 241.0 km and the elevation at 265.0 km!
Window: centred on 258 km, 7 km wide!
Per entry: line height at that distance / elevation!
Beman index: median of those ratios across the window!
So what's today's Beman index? 1.06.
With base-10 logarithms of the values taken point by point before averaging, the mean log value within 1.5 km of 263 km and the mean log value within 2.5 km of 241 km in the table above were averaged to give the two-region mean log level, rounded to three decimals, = 0.422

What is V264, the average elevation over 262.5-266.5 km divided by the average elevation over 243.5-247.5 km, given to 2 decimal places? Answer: 1.04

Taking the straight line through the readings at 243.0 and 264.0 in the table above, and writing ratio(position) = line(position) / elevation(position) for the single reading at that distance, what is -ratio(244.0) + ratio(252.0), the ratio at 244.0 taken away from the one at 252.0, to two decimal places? 0.10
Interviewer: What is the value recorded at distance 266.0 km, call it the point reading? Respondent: 2.582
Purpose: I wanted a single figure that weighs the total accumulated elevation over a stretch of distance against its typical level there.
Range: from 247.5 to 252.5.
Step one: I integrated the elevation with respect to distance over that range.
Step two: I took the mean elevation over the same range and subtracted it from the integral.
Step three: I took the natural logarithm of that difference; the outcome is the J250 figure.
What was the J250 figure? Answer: 2.25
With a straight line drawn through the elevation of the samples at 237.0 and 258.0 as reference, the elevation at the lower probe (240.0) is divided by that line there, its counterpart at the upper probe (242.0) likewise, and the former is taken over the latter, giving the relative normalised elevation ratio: 0.95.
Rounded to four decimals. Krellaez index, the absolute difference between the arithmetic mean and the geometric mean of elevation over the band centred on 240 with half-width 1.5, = 0.0019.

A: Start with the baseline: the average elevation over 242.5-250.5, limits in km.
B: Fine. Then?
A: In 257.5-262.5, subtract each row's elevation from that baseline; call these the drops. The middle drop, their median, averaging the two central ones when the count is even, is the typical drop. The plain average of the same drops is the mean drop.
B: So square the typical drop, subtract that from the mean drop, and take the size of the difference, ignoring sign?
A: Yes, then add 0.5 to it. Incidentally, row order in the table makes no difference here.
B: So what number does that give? 0.60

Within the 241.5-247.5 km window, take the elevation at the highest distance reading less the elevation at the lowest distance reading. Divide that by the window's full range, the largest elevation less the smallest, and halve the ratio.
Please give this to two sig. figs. -0.42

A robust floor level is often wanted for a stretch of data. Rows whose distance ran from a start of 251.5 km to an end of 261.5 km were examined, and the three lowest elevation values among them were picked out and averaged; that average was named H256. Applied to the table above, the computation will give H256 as 2.36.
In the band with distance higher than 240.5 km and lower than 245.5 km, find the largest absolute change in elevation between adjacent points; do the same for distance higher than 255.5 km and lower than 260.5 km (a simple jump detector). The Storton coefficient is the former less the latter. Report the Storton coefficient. 0.16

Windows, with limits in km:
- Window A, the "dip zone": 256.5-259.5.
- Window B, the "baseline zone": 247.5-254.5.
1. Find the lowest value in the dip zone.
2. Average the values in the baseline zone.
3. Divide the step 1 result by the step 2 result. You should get 1.04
